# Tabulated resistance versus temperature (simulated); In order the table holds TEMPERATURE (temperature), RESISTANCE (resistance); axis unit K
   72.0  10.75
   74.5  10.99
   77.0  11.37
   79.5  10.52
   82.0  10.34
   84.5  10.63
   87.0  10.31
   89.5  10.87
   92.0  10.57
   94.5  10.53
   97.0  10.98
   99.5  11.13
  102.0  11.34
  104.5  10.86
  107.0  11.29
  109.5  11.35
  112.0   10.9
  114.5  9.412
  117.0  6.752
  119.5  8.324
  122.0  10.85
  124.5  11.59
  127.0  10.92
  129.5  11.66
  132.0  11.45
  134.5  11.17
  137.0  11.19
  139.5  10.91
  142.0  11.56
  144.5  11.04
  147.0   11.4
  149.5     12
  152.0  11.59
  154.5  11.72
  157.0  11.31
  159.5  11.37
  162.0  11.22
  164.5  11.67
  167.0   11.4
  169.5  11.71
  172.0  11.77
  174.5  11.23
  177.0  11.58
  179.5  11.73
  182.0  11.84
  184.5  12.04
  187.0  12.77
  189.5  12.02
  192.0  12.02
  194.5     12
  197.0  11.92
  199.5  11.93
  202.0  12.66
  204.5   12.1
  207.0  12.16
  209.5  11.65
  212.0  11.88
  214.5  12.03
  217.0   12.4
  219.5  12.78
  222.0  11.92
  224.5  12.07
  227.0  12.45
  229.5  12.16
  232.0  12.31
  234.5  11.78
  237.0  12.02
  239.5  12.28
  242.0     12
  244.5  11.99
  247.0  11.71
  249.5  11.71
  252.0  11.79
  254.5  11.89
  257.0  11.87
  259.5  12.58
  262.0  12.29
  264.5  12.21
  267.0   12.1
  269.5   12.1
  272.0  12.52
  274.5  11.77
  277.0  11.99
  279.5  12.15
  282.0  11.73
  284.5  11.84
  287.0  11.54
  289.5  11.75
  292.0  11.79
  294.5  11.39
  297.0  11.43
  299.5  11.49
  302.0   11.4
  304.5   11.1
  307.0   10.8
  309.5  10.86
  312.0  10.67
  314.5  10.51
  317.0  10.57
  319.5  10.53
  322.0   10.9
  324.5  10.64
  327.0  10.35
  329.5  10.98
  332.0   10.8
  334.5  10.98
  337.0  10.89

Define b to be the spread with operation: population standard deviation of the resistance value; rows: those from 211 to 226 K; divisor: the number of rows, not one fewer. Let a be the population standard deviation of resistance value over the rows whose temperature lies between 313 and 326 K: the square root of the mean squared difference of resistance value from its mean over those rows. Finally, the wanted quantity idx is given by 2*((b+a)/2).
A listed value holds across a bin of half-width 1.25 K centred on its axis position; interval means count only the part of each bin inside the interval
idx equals 0.46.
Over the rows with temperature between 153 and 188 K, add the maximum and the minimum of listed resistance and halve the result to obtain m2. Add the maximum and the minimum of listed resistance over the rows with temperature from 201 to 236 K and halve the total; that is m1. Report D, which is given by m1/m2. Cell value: 1.02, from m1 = 12.2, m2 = 12.0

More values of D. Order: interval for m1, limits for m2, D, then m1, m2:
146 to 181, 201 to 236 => 0.95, 11.6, 12.2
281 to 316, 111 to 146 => 1.21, 11.2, 9.2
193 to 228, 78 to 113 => 1.13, 12.2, 10.8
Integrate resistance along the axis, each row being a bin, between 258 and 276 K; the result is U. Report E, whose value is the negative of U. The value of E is -220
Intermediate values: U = 220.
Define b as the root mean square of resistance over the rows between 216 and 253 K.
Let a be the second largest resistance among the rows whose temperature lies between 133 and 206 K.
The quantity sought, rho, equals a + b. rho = 24.8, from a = 12.66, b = 12.1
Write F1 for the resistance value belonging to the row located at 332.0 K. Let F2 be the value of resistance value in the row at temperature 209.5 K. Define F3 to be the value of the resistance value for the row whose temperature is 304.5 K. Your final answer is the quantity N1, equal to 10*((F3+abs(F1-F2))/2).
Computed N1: 60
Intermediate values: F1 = 10.8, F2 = 11.65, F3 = 11.1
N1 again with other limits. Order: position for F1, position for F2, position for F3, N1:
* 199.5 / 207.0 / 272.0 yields 64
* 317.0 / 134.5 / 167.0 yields 60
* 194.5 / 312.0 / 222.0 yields 66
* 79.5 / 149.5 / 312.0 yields 61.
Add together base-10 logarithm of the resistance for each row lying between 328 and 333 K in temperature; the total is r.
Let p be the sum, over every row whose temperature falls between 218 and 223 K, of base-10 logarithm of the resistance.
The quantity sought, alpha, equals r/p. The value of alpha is 0.95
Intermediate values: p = 2.18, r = 2.07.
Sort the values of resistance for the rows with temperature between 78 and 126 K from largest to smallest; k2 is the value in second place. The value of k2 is 11.35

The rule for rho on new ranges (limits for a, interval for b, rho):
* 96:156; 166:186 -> 23.4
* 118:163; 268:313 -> 23.3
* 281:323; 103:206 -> 23.2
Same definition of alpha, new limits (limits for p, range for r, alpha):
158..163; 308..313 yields 0.98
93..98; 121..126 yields 1.02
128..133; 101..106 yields 0.98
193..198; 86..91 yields 0.95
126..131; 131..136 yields 1.00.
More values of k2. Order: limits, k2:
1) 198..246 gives 12.66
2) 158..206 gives 12.66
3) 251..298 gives 12.52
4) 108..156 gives 11.72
